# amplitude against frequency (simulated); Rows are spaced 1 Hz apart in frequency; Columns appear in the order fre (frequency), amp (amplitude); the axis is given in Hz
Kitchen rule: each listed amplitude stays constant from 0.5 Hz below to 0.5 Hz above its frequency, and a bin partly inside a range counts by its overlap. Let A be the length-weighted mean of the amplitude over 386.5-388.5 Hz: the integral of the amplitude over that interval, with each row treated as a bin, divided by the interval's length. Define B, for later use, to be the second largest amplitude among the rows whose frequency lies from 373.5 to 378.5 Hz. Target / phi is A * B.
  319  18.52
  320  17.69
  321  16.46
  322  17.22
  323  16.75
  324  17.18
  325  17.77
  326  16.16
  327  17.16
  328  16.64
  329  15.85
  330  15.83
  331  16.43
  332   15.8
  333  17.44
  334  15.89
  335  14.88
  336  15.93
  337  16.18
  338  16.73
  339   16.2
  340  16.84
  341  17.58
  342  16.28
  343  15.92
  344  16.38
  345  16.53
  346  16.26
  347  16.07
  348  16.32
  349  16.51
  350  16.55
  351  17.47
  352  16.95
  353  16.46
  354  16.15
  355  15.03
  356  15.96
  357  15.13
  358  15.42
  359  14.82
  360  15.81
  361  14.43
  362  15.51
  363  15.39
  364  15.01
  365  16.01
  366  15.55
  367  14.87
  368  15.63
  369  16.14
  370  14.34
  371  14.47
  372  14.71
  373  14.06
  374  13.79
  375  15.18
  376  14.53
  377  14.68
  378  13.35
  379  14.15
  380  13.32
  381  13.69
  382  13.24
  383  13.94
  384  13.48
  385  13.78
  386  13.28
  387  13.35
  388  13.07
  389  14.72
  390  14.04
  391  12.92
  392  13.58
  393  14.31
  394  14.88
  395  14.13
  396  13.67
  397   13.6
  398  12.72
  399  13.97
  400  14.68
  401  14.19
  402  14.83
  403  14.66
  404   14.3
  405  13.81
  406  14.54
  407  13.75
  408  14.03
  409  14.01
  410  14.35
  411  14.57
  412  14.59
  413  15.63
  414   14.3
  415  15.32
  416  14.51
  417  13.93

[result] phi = 194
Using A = 13.2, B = 14.68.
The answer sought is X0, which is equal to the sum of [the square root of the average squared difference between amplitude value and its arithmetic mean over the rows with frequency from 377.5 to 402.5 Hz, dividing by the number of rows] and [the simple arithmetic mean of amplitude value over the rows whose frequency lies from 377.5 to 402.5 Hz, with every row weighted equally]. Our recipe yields 14.4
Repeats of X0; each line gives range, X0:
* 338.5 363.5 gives 16.8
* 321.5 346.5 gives 17.1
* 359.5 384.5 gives 15.5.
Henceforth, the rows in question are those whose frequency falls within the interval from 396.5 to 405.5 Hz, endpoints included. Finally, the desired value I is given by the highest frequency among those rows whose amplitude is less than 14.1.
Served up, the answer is 405 Hz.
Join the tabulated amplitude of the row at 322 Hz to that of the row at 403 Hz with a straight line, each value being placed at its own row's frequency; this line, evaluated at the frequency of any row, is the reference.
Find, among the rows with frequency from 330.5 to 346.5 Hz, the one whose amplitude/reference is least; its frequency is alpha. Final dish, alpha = 335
